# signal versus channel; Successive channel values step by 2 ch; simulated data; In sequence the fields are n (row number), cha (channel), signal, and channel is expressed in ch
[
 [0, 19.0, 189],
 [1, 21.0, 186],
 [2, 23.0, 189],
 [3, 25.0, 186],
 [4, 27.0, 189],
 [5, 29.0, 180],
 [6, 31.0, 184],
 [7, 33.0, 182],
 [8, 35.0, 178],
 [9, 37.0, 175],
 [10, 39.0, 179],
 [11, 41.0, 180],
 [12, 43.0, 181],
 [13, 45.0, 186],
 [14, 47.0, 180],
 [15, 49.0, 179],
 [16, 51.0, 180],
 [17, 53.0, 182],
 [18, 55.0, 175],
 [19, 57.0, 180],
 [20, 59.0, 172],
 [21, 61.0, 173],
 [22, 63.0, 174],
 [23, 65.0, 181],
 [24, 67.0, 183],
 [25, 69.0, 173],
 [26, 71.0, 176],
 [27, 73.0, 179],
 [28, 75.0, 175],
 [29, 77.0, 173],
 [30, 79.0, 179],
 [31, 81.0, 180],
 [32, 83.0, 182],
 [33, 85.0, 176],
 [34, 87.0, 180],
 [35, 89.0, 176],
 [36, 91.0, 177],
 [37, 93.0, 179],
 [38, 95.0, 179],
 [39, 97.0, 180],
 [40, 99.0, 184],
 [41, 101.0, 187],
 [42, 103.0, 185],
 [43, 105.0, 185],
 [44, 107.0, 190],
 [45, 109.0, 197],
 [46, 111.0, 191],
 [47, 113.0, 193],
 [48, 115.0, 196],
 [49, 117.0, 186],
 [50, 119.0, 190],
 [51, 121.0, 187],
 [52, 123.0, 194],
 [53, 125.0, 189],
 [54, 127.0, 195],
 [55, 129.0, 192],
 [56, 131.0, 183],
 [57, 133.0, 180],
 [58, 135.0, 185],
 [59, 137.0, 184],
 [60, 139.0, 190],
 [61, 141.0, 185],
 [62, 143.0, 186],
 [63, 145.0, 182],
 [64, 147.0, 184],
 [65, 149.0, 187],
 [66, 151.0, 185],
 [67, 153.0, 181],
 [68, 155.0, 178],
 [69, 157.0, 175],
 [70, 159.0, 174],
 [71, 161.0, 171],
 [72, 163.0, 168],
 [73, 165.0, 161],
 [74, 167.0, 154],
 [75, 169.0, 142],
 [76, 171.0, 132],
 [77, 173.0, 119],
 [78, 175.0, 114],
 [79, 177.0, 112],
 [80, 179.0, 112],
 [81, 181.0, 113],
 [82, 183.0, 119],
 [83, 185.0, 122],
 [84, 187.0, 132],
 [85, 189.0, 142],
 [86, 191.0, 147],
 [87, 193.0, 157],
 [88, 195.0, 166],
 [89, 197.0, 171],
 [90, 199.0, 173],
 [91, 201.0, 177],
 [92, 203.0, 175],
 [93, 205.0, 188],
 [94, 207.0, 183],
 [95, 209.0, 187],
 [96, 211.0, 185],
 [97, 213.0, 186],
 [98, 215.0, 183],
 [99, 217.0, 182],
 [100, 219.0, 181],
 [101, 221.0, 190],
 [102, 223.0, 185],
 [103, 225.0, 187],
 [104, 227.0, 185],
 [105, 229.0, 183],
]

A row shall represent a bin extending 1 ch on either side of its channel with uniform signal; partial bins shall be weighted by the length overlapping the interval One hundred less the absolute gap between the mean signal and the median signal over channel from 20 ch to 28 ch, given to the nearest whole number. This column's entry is 100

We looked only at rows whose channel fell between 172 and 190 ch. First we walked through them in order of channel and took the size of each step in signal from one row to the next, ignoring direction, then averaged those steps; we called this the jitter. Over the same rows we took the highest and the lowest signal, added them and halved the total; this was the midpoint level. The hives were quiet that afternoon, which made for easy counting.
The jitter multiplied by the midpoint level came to 587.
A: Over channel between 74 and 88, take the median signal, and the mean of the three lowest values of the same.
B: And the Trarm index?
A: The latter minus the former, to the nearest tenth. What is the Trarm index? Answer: -4.3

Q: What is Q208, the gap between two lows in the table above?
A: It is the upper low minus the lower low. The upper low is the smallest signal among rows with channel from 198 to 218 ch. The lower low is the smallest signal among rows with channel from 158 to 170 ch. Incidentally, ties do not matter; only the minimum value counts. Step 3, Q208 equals 31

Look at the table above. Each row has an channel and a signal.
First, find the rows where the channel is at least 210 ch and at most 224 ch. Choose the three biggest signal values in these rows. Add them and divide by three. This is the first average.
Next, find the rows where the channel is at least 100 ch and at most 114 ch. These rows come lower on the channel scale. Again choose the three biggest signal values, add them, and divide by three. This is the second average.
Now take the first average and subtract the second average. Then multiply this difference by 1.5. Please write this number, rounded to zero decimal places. -10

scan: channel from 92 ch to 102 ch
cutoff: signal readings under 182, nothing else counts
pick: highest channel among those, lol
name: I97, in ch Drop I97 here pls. 97.0 ch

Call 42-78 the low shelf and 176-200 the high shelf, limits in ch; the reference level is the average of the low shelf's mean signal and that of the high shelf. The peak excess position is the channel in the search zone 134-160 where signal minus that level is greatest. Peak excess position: 139.0 ch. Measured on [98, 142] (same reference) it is 109.0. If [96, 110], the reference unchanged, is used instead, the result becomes 109.0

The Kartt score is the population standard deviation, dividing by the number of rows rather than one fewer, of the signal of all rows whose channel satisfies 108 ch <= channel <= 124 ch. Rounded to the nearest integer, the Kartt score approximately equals 4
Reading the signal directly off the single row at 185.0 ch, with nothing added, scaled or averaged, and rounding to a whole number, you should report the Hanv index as 122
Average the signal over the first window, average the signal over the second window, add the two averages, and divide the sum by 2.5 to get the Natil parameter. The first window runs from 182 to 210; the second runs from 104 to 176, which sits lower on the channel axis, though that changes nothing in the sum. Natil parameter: 135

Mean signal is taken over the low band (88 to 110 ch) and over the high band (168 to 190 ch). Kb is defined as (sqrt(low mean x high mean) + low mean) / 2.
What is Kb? 167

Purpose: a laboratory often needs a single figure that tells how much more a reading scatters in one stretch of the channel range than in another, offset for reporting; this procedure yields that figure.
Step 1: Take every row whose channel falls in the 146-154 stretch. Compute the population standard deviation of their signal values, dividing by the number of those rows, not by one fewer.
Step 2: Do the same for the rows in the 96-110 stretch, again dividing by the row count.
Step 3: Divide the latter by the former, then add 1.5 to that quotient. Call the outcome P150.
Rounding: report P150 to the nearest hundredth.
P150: 3.81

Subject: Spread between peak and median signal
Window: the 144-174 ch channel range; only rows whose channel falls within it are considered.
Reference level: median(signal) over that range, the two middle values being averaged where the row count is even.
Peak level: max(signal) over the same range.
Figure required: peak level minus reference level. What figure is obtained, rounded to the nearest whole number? 13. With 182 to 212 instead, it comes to 17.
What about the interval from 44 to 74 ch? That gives 7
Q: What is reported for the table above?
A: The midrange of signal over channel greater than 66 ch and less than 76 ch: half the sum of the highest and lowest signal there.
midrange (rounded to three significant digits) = 178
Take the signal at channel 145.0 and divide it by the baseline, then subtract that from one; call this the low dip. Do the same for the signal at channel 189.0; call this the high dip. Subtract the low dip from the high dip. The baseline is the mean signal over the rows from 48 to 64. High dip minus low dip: 0.226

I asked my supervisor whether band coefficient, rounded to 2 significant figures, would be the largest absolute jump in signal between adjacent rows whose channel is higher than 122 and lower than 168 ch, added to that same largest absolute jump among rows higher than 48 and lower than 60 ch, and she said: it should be 17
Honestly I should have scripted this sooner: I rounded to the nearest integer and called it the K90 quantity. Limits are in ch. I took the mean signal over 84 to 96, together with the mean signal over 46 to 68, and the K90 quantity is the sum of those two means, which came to 356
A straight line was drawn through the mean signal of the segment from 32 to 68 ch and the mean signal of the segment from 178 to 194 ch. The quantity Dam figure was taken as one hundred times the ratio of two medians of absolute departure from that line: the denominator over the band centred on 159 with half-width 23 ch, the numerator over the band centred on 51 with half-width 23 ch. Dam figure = 11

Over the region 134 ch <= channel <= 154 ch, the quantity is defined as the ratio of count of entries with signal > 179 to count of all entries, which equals 1.00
